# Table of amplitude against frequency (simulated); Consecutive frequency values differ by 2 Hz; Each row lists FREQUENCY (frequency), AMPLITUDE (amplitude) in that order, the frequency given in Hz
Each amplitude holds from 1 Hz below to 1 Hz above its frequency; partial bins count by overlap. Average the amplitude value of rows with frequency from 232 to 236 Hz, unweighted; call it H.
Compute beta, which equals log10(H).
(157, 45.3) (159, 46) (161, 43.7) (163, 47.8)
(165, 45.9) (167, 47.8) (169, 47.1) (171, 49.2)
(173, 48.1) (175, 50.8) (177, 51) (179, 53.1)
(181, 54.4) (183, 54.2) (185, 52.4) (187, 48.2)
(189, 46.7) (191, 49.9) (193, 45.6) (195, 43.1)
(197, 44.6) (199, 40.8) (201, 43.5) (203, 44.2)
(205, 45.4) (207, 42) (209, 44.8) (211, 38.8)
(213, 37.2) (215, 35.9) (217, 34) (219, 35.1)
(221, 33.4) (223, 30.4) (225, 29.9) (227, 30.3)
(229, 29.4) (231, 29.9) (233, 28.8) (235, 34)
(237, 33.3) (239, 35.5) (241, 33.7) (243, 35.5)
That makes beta 1.50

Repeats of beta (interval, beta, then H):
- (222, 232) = 1.48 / 30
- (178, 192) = 1.71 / 51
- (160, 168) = 1.67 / 46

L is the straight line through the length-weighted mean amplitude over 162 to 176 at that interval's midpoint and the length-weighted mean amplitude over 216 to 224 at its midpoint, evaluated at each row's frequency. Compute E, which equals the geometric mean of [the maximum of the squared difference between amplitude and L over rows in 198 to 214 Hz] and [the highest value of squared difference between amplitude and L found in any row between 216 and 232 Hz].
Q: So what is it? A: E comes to 16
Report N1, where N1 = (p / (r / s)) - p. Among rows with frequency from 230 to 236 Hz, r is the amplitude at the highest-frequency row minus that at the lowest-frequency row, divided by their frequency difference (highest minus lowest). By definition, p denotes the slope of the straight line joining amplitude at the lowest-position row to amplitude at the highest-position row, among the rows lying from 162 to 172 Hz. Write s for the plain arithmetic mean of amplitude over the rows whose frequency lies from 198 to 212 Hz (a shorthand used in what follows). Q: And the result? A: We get 7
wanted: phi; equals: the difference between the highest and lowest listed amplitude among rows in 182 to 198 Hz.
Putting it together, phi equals 11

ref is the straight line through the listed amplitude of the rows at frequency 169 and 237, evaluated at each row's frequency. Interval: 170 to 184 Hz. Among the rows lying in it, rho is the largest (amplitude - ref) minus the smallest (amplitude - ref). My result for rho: 8.1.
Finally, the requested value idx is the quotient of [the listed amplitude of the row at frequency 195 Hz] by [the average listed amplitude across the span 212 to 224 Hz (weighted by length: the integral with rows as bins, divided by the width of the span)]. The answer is 1.3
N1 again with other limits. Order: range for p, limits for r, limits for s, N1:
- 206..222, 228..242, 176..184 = -91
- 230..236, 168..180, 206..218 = 65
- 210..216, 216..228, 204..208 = 86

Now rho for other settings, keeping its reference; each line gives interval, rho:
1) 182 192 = 6.3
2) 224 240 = 8.4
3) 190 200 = 7.5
